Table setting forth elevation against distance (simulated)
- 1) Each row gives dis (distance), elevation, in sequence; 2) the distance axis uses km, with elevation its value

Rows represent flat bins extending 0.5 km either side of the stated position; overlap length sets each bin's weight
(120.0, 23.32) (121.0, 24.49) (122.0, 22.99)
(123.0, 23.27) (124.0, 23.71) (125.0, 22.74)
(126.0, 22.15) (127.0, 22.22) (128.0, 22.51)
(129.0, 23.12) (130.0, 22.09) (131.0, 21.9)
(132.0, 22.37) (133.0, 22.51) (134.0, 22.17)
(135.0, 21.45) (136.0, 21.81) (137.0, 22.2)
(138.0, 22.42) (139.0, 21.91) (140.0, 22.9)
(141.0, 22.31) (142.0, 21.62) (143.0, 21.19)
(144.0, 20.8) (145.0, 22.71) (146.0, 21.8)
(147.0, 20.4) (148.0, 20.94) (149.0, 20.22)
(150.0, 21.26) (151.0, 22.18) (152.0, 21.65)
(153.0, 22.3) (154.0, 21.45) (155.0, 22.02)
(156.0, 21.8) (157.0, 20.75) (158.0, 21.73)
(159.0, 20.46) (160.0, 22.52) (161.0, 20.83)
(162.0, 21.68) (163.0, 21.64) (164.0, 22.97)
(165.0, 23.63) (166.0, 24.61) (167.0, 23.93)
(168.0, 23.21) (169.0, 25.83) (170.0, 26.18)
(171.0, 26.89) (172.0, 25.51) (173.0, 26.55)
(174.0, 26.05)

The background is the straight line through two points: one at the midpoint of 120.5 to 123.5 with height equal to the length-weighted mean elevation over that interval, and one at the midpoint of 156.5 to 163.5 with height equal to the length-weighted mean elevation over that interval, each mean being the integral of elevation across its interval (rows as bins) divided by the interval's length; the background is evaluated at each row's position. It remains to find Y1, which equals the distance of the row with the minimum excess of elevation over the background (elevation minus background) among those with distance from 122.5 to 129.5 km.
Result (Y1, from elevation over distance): 126.0 km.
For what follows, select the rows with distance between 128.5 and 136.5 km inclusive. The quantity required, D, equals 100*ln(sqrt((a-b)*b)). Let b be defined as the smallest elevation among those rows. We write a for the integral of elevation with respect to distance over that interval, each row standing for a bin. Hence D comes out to 406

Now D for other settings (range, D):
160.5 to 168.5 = 406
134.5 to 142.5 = 406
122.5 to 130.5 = 408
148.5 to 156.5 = 402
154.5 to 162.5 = 402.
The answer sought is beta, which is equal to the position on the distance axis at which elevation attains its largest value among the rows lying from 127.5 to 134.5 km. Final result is 129.0 km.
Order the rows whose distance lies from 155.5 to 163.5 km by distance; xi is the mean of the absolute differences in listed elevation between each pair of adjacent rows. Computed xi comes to 1.1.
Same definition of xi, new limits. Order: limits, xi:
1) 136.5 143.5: 0.6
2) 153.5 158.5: 0.7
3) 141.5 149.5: 0.9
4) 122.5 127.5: 0.5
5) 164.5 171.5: 1.0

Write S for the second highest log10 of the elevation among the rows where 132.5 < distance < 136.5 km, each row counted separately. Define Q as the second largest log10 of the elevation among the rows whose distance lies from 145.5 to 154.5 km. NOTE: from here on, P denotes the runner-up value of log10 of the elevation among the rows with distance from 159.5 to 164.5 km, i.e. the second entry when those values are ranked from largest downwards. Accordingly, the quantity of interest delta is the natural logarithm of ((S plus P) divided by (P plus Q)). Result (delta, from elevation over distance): 0.000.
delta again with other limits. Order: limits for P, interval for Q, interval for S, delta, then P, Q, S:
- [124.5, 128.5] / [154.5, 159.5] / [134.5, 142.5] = 0.005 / 1.35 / 1.34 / 1.351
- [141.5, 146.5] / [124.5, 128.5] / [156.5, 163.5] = -0.006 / 1.34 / 1.35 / 1.337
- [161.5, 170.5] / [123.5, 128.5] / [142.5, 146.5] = -0.007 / 1.41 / 1.36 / 1.338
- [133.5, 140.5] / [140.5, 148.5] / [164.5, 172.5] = 0.025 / 1.35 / 1.35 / 1.418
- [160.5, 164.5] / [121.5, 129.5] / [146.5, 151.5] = -0.015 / 1.34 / 1.37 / 1.328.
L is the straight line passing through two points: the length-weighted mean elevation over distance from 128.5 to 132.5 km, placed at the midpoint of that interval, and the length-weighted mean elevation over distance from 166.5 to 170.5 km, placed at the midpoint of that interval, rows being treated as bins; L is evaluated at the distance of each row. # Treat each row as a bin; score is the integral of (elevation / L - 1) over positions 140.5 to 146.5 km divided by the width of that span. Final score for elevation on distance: -0.063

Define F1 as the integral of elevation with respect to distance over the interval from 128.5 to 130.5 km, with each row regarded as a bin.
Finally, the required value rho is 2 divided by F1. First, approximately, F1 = 45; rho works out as 0.044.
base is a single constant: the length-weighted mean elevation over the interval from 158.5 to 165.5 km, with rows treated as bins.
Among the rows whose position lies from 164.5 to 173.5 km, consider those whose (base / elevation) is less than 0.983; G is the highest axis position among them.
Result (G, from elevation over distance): 173.0 km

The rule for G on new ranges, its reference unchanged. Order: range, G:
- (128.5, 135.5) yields 133.0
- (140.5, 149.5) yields 145.0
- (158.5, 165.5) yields 165.0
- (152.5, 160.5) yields 160.0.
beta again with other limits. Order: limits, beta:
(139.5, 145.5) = 140.0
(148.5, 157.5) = 153.0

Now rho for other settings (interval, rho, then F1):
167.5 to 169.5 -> 0.041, 49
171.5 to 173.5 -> 0.038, 52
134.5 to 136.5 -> 0.046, 43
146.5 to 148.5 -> 0.048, 41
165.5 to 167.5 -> 0.041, 49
